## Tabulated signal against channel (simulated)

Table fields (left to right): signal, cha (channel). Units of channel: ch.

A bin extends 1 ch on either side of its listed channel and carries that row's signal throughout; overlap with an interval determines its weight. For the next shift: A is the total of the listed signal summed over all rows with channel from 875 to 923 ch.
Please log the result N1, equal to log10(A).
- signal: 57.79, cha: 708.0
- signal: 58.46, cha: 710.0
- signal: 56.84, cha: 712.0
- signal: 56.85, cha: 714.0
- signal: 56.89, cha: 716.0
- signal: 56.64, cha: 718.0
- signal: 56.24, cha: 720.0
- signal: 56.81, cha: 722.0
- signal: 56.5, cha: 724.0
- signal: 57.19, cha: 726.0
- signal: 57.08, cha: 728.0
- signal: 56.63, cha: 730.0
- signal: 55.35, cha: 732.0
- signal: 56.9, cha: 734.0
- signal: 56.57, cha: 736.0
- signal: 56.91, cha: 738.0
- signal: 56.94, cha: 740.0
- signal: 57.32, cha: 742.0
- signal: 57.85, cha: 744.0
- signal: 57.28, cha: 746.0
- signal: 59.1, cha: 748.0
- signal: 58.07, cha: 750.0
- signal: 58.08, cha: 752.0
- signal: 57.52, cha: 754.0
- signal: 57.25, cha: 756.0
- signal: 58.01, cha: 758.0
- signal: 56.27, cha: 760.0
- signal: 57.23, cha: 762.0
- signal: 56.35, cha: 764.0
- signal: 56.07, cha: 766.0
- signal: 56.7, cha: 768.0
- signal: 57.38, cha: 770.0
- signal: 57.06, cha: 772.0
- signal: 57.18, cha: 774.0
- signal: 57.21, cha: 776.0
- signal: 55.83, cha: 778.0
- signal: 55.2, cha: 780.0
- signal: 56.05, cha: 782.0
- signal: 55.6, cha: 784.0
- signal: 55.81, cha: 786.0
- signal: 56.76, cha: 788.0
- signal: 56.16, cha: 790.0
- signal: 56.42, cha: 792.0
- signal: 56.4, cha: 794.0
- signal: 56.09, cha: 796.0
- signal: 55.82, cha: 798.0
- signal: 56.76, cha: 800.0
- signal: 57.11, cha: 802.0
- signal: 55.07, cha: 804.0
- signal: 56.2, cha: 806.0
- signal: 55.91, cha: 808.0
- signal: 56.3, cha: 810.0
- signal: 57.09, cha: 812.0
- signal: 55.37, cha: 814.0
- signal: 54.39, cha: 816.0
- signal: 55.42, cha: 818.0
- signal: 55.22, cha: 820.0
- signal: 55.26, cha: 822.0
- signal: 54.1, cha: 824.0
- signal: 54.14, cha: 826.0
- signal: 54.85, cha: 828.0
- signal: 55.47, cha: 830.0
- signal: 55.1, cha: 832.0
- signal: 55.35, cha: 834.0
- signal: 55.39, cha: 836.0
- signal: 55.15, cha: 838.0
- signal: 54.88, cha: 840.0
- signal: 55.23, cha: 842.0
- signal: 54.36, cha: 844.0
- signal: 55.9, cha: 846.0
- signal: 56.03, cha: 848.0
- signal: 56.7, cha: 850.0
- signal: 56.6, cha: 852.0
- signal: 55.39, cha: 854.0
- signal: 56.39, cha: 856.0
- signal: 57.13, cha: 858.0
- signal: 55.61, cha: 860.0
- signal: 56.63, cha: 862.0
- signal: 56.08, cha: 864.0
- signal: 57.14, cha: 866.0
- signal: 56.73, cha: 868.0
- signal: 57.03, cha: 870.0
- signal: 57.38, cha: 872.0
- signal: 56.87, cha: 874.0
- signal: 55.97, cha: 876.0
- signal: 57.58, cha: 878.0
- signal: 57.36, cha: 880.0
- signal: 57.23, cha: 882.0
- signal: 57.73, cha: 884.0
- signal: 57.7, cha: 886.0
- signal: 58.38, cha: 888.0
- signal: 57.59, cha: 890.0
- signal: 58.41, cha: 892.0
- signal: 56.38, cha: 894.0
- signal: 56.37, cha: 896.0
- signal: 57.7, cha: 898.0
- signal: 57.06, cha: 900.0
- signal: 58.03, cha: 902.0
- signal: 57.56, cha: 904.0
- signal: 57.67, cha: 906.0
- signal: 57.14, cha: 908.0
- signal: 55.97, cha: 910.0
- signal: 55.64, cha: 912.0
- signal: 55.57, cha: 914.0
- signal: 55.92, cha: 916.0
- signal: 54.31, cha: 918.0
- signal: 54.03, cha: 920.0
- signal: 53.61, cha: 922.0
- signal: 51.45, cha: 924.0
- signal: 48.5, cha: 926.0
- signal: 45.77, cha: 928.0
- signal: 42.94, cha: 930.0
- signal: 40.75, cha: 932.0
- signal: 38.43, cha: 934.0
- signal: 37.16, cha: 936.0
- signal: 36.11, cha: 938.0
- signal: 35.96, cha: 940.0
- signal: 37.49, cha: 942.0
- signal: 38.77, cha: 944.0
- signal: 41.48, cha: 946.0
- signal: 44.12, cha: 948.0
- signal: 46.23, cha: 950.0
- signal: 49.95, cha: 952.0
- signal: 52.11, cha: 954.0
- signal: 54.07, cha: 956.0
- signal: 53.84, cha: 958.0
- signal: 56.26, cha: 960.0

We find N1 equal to 3.13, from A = 1361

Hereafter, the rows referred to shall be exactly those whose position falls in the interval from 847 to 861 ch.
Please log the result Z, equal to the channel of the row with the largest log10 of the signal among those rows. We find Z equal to 858.0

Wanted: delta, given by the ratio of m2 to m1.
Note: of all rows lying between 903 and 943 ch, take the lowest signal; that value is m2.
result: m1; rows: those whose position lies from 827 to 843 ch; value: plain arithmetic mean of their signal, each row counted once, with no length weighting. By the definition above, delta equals 0.65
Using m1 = 55.2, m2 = 35.96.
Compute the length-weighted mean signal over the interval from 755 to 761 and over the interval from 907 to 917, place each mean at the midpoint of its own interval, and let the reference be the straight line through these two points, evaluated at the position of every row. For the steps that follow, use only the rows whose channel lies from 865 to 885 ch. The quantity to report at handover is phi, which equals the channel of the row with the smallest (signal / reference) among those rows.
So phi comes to 876.0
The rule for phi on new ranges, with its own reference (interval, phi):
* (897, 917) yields 914.0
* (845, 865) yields 854.0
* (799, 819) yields 816.0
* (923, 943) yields 940.0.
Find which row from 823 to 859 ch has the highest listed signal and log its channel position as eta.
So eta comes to 858.0 ch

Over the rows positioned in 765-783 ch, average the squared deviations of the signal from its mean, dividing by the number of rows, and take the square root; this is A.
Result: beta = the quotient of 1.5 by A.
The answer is 2.1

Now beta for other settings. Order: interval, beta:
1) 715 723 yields 6.0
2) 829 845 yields 4.5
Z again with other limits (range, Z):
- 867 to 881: 878.0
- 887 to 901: 892.0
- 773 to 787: 776.0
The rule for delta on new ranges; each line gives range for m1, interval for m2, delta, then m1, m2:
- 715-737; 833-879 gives 0.96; 56.6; 54.36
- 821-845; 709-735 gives 1.01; 54.9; 55.35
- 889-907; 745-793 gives 0.96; 57.4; 55.2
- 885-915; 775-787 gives 0.97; 57.1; 55.2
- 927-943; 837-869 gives 1.38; 39.3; 54.36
